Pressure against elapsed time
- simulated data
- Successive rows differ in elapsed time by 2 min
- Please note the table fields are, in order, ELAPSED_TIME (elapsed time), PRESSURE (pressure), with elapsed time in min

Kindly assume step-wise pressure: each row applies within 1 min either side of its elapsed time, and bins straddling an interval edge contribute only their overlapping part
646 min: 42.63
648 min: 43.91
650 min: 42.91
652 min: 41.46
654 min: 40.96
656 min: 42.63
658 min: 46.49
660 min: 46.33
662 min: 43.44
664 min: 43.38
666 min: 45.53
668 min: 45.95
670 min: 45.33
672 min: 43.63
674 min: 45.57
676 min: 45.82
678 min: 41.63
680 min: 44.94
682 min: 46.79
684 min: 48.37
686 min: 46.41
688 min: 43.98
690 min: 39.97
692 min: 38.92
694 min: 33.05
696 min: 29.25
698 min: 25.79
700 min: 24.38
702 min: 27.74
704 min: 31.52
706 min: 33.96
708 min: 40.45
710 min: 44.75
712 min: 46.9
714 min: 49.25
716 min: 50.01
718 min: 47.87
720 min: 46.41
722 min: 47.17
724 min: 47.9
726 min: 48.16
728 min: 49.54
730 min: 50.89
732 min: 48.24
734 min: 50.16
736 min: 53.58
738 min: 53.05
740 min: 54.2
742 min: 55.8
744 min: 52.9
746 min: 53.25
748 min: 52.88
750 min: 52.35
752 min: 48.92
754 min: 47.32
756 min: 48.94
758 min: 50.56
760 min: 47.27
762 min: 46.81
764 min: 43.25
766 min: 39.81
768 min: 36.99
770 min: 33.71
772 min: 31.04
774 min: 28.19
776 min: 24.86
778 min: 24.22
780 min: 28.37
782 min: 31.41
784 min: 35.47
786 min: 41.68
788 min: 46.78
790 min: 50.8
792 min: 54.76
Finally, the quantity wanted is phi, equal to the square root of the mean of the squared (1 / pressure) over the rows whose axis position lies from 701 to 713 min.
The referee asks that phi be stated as 0.0281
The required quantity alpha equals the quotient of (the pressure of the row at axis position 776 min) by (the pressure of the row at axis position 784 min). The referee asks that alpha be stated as 0.70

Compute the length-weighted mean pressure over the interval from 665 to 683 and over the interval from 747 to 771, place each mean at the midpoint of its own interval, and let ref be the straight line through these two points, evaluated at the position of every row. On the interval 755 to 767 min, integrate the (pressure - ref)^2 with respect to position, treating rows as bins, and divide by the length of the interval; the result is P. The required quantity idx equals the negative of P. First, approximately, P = 13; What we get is -13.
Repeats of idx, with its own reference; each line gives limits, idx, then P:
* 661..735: -57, 57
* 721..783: -93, 93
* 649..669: -5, 5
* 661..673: -1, 1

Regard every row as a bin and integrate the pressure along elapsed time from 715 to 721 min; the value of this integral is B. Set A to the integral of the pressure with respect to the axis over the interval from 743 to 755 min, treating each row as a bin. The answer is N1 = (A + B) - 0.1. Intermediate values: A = 615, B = 289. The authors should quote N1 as 904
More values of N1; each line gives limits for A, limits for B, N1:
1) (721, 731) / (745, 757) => 1095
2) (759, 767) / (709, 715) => 636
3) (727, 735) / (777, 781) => 503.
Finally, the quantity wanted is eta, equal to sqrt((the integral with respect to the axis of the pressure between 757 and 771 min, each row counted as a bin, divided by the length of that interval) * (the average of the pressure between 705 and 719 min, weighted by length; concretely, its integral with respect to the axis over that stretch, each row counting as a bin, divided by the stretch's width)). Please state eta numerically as 43.7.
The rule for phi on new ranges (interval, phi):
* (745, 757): 0.0198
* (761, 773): 0.0267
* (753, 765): 0.0212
